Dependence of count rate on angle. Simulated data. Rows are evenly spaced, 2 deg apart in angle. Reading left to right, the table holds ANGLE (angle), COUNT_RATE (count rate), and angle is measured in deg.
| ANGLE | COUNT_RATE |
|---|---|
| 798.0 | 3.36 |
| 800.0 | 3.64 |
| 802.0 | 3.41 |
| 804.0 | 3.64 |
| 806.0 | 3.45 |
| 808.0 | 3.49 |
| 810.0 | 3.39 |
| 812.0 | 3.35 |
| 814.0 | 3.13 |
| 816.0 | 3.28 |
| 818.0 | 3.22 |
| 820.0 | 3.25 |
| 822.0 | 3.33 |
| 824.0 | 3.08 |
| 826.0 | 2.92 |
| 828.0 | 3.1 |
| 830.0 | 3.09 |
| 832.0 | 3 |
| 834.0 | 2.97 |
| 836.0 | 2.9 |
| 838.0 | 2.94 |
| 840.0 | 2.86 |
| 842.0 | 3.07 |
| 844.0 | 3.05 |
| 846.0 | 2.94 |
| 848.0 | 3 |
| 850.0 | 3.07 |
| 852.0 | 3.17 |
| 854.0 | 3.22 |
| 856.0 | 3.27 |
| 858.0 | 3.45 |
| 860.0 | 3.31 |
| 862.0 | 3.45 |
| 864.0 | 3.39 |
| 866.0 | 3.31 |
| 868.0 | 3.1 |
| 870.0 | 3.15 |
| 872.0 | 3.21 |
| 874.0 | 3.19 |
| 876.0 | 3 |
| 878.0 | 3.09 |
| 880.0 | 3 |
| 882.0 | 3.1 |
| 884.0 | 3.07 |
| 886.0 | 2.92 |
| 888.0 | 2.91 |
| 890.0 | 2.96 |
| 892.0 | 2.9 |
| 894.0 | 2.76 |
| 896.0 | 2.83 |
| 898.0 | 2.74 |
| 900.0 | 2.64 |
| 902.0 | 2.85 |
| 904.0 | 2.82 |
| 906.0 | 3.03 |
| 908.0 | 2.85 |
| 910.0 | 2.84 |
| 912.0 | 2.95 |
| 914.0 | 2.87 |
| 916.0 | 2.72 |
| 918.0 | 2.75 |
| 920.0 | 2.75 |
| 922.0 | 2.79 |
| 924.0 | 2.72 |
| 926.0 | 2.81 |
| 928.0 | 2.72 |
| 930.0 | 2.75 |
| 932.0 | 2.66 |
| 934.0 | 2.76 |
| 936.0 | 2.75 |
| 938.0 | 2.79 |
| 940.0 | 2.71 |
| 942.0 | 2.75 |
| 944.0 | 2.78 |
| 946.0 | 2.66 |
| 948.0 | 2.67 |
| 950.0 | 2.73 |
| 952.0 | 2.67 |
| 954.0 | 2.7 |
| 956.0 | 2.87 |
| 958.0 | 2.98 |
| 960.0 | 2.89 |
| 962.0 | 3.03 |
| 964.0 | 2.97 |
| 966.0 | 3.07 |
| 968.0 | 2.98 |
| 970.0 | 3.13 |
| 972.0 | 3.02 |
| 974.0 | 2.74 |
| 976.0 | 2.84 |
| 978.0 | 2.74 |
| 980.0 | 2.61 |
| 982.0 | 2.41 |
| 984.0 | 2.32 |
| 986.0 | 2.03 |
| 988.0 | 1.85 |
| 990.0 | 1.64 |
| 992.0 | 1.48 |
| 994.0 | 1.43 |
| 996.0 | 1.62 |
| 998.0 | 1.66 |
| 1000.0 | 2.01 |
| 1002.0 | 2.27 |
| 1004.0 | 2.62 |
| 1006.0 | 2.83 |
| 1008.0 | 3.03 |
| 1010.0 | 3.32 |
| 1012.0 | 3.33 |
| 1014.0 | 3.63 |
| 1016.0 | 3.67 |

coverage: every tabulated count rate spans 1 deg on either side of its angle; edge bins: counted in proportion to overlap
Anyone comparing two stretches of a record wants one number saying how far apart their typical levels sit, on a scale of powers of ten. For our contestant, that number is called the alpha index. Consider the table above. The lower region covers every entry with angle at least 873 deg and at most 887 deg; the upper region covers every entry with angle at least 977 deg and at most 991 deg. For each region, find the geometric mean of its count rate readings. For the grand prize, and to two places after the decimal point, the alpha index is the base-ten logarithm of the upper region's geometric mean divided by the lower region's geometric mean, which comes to -0.14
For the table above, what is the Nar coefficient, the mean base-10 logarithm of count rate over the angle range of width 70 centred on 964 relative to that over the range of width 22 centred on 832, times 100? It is 83.1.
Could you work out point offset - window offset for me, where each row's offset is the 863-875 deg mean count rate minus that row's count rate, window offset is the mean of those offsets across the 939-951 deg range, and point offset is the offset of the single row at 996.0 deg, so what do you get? 1.10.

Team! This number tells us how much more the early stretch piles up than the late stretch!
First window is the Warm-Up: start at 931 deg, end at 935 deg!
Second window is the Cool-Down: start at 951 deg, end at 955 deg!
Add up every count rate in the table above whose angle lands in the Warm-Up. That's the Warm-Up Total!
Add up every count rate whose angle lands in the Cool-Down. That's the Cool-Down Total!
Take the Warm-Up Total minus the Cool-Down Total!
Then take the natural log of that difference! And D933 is -3.0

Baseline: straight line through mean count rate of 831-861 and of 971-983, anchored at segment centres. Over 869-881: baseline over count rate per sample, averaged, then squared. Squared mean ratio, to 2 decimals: 0.94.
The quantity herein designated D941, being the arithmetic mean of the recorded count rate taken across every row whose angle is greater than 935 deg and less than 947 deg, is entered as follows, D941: 2.74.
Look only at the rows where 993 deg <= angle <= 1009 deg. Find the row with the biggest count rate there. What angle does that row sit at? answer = 1008.0 deg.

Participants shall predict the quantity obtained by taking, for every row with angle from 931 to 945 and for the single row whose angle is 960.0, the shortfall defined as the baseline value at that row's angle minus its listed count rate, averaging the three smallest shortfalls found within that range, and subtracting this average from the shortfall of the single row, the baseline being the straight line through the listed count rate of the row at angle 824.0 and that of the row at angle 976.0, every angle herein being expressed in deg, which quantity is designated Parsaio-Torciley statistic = -0.15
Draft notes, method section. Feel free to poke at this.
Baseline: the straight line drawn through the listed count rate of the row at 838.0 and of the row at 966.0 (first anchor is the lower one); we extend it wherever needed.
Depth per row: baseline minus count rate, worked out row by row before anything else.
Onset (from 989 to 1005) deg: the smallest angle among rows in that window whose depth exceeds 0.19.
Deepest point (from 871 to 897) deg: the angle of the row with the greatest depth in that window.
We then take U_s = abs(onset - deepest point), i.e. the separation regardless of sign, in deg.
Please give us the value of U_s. 96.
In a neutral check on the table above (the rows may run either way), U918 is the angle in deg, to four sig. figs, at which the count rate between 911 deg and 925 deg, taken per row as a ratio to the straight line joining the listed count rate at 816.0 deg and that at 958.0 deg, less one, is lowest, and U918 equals 916.0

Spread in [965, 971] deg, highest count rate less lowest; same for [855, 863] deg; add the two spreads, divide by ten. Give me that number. 0.033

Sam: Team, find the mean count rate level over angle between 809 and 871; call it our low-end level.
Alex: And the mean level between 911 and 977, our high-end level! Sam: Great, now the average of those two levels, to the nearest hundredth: 2.99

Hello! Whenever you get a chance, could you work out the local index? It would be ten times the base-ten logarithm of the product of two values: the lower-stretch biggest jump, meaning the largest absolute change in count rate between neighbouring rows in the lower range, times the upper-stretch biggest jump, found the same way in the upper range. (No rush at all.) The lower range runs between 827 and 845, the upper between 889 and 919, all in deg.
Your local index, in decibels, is -13.6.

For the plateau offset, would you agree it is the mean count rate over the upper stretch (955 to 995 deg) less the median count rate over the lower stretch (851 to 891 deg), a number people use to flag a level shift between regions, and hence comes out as -0.61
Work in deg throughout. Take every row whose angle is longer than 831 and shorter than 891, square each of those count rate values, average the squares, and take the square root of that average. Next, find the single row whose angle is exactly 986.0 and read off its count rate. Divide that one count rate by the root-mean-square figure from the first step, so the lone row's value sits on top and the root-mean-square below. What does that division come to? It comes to 0.65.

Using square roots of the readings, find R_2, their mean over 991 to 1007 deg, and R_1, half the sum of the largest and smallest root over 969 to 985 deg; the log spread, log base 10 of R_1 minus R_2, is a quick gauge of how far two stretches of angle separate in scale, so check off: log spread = -0.61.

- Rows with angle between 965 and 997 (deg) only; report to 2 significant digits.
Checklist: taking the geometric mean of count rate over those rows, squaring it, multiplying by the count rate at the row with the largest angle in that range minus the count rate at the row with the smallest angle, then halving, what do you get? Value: -3.8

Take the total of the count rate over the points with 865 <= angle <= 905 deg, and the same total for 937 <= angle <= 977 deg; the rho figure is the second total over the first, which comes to 0.96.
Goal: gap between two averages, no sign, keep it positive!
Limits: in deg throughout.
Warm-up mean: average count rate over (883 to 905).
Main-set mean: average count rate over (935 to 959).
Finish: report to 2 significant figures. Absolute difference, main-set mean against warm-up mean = 0.10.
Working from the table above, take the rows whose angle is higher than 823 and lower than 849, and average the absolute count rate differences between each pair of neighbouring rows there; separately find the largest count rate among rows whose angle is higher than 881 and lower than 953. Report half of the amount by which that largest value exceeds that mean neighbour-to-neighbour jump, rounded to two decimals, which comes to 1.51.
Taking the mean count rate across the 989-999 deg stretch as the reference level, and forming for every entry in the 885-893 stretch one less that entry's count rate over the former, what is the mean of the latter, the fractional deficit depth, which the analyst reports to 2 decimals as -0.87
